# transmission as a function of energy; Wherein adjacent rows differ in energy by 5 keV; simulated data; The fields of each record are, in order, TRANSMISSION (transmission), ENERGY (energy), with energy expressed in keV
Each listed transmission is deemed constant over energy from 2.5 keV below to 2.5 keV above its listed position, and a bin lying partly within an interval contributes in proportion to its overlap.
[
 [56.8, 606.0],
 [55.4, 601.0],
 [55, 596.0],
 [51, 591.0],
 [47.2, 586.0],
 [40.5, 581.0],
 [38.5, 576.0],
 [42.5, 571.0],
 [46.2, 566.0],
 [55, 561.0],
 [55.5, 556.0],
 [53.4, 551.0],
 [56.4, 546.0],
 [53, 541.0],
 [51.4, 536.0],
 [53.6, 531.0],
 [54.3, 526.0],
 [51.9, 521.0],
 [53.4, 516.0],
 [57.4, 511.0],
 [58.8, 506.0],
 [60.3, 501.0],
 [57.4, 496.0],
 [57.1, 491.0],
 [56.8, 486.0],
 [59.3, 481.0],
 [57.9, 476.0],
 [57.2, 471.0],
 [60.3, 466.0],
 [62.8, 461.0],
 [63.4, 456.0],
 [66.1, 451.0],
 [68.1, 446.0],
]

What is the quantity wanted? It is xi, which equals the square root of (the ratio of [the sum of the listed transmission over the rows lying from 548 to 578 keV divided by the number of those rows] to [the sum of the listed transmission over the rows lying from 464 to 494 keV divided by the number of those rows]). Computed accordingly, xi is 0.91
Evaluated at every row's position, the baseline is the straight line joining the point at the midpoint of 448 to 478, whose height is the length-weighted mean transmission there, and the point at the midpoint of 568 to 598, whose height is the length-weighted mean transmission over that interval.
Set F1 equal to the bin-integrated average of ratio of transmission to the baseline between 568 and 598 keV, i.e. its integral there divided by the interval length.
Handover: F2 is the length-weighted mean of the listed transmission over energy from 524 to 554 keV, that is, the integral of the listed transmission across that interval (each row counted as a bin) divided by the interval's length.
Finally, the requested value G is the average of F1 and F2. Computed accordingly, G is 27.4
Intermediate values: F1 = 1.00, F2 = 53.7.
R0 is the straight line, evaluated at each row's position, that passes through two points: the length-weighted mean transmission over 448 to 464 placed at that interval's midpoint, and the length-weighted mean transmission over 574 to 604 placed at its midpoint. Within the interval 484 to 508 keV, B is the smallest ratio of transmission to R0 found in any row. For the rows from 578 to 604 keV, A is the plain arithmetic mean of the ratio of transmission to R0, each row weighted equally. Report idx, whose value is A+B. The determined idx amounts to 1.98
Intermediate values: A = 1.04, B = 0.94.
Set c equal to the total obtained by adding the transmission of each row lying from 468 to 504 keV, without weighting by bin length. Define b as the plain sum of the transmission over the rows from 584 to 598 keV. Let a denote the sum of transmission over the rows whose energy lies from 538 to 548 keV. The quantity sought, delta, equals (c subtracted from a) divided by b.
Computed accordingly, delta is -1.9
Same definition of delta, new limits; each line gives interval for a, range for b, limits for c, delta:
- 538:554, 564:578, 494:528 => -1.8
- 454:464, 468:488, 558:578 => -0.2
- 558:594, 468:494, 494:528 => -0.3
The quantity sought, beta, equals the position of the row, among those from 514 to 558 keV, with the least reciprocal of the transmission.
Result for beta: 546.0 keV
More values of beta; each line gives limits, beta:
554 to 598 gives 556.0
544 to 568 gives 546.0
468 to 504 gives 501.0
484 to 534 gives 501.0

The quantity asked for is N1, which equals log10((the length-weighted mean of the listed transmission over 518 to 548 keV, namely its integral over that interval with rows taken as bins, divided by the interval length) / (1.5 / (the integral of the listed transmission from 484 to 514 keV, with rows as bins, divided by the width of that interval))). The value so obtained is 3.31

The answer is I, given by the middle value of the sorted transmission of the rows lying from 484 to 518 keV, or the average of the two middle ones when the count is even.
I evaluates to 57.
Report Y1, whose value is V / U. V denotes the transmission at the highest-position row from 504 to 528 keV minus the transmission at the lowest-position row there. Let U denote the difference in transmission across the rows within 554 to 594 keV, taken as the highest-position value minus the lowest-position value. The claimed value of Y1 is 1.0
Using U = -4.5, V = -4.5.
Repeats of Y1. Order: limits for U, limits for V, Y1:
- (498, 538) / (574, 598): -1.9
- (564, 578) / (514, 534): 0.0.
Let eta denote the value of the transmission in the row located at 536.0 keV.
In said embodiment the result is 51.4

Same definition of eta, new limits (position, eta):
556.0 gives 55.5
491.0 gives 57.1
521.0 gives 51.9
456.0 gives 63.4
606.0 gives 56.8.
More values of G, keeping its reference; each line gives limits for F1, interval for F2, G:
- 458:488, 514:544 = 27.0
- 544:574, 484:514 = 29.5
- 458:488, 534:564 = 27.5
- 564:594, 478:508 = 29.6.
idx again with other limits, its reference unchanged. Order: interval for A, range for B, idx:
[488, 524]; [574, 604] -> 1.75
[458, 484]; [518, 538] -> 1.88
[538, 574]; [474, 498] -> 1.93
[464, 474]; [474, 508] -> 1.88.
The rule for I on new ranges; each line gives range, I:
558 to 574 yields 46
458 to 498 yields 58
